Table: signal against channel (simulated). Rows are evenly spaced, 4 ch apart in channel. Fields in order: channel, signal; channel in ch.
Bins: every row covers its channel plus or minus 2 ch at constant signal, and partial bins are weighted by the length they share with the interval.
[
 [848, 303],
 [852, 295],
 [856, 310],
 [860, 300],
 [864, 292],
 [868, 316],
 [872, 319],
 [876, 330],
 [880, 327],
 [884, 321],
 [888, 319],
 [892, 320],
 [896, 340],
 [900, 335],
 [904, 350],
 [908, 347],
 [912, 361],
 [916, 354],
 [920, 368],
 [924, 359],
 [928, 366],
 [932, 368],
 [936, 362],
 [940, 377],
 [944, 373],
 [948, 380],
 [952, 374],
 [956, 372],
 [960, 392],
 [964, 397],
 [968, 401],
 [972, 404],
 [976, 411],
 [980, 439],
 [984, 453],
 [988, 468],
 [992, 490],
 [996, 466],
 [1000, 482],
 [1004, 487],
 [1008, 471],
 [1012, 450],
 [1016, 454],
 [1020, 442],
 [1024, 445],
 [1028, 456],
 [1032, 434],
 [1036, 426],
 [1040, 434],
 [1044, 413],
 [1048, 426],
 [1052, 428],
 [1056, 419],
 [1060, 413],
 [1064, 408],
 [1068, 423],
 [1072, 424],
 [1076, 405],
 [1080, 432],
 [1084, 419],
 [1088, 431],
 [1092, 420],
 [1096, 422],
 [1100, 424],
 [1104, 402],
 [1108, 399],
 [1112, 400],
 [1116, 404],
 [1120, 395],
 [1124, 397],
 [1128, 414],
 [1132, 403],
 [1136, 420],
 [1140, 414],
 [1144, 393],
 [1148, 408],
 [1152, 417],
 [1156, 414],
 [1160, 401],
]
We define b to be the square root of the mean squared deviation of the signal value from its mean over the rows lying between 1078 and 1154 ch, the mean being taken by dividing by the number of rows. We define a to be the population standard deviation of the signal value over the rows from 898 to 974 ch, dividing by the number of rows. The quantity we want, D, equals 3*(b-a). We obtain -19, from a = 18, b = 11.8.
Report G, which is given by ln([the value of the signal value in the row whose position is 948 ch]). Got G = 5.94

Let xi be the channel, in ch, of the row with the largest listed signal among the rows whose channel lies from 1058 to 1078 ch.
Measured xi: 1072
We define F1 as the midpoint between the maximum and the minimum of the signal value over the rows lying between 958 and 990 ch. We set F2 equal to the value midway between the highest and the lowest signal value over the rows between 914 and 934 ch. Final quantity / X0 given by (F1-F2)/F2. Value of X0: 0.19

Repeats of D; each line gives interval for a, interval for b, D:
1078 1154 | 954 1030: 67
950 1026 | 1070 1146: -74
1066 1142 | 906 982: 32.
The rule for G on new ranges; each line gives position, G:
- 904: 5.86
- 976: 6.02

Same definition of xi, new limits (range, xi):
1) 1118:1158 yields 1136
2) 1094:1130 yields 1100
